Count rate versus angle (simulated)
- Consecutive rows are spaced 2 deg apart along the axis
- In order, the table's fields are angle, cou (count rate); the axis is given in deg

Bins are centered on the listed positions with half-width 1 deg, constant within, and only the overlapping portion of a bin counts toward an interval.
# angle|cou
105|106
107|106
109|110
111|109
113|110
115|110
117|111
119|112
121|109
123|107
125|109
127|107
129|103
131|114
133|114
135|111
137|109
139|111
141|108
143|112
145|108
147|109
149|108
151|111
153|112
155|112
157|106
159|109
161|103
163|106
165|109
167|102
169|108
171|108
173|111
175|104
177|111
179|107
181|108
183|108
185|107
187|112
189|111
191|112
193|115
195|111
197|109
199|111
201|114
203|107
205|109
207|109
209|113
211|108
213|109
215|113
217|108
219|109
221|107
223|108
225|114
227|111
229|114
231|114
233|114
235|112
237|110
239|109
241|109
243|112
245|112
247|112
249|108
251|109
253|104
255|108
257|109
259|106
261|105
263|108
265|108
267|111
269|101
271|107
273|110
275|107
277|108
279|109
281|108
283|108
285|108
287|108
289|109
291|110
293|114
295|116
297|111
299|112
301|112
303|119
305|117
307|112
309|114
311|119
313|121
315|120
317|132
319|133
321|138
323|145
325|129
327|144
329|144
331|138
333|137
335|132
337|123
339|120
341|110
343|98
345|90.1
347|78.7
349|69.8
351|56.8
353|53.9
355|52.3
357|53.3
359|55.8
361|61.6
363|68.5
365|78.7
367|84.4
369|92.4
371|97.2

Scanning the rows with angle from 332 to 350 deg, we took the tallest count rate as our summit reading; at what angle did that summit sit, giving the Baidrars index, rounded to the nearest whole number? 333 deg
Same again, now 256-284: 267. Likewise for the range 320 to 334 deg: 323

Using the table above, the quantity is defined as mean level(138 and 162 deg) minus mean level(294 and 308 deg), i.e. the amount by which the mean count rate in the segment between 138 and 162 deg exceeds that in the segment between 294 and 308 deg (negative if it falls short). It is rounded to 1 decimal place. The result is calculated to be -5.1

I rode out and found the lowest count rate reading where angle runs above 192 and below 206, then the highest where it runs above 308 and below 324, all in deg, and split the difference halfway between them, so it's 126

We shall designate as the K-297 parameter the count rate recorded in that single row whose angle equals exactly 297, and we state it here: 111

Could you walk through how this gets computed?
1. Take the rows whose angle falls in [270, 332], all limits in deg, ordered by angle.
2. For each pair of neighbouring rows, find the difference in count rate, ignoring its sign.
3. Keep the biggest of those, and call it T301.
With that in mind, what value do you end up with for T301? 16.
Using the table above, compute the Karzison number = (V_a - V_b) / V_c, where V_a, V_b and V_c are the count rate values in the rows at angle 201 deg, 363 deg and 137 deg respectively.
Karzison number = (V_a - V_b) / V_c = 0.42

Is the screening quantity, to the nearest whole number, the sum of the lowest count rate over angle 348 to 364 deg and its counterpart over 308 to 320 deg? 166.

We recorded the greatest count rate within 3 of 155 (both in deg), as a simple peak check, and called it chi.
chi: 112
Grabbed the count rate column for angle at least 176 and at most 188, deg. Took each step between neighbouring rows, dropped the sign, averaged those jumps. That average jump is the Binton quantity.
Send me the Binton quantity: 2.2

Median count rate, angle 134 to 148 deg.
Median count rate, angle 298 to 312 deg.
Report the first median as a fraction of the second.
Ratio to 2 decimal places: 0.96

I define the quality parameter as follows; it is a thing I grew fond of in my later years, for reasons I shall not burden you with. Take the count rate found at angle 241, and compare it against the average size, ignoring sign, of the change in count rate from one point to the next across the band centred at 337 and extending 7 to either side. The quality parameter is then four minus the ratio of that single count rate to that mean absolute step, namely -12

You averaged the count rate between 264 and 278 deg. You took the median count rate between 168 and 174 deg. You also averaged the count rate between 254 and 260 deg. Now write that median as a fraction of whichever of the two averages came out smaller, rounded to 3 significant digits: 1.01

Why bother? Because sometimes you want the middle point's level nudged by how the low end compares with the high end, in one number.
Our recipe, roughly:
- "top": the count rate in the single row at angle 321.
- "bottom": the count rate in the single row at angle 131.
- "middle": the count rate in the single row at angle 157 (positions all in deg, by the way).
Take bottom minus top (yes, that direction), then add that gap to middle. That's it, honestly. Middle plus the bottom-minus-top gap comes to 82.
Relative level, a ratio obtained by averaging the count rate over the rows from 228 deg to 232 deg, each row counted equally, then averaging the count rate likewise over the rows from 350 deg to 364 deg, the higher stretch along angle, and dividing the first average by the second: 2.0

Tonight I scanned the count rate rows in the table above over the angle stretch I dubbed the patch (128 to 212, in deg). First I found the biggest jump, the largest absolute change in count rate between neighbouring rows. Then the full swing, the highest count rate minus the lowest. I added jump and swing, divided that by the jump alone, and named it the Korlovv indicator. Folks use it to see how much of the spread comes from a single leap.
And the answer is 2.18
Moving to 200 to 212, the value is 2.00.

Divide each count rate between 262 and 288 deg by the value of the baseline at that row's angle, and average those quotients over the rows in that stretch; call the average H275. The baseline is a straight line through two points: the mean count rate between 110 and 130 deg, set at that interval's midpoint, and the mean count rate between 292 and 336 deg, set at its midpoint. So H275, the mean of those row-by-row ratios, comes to 0.88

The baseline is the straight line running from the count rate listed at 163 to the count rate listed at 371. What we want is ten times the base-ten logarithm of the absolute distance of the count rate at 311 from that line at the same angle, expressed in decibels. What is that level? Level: 13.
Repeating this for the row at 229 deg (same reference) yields 10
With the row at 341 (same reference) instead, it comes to 11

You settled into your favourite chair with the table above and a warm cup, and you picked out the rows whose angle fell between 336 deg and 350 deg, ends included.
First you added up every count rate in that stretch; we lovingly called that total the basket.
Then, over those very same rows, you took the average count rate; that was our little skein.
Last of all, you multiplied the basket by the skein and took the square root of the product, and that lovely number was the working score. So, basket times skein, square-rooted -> 261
